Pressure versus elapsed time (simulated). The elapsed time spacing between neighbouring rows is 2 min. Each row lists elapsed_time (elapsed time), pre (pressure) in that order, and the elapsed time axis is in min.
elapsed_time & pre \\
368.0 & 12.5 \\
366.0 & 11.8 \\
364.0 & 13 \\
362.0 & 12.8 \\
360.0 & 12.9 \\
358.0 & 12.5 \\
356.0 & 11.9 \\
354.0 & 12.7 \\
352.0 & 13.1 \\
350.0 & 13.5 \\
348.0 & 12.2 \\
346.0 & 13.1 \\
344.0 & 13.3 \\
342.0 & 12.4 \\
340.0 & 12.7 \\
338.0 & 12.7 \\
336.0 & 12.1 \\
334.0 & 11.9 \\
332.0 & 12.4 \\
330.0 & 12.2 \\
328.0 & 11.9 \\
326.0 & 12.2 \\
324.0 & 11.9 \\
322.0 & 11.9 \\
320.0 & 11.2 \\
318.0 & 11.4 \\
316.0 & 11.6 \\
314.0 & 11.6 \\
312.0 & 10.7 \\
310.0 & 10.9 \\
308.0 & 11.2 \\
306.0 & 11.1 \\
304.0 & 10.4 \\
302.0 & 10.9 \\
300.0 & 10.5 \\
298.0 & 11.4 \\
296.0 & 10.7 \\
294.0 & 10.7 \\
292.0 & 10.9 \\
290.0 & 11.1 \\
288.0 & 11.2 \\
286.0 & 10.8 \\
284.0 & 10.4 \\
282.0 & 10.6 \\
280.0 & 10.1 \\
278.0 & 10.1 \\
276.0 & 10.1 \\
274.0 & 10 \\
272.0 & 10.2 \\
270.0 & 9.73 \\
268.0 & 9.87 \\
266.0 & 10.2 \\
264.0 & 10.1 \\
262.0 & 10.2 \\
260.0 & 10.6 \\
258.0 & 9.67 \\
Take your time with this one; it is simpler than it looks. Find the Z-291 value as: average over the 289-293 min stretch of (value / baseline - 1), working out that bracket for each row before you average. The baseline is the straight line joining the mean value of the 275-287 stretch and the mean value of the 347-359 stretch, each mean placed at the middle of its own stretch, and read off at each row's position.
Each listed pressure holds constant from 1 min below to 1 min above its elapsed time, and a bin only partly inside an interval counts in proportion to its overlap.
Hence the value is 0.031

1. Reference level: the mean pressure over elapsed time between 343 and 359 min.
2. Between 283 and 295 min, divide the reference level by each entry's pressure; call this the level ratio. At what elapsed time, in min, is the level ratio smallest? 288.0 min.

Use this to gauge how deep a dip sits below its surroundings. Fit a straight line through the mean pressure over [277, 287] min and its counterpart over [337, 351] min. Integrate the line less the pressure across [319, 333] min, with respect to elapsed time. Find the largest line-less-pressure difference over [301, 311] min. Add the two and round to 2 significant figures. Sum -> 3.3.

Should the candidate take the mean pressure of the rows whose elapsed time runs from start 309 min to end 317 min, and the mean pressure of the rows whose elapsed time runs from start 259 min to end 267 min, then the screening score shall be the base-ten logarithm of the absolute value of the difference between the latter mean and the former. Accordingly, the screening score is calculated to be -0.03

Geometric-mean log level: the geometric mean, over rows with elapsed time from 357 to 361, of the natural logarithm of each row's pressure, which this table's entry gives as 2.54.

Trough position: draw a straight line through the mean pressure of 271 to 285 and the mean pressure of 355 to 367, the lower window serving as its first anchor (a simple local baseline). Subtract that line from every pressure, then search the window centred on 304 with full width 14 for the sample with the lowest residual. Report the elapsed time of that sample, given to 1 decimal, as 304.0 min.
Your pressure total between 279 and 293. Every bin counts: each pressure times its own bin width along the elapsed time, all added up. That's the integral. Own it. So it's 150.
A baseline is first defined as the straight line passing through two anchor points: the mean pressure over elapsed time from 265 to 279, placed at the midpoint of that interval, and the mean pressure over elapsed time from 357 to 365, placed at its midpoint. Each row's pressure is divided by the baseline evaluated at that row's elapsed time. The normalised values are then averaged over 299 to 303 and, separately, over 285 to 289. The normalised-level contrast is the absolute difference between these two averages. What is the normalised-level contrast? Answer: 0.069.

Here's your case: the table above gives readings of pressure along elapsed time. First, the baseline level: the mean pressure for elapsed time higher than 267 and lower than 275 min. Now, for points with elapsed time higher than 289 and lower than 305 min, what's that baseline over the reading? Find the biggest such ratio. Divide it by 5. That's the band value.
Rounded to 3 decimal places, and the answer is 0.191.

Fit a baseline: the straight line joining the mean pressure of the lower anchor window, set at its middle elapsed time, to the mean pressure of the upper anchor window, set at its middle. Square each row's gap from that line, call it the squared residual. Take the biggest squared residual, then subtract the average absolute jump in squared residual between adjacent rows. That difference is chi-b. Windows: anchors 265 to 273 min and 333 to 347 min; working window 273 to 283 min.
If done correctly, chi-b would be 0.05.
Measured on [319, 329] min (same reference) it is 0.32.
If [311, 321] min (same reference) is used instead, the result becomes 0.46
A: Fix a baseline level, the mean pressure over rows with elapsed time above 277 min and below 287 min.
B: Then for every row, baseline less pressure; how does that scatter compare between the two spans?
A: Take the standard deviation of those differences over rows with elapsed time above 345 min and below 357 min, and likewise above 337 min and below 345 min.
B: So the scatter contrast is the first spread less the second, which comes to 0.23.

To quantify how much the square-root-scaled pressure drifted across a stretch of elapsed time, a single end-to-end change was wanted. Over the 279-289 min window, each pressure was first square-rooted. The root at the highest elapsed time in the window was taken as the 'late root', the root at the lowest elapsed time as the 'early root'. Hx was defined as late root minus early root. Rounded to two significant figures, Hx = 0.17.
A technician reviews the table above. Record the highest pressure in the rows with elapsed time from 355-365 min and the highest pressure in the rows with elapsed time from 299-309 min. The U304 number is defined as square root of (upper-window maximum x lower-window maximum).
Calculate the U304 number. 12.1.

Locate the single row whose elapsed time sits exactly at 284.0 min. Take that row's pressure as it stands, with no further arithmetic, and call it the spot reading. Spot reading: 10.4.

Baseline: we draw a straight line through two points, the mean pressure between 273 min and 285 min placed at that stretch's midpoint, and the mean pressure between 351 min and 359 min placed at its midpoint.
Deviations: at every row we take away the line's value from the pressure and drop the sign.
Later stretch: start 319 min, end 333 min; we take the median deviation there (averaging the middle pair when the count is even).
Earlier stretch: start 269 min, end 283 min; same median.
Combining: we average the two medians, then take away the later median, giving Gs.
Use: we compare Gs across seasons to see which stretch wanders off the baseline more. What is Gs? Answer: -0.11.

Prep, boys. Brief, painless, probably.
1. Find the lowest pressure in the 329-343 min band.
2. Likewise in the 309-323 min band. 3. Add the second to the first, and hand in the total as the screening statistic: 22.6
